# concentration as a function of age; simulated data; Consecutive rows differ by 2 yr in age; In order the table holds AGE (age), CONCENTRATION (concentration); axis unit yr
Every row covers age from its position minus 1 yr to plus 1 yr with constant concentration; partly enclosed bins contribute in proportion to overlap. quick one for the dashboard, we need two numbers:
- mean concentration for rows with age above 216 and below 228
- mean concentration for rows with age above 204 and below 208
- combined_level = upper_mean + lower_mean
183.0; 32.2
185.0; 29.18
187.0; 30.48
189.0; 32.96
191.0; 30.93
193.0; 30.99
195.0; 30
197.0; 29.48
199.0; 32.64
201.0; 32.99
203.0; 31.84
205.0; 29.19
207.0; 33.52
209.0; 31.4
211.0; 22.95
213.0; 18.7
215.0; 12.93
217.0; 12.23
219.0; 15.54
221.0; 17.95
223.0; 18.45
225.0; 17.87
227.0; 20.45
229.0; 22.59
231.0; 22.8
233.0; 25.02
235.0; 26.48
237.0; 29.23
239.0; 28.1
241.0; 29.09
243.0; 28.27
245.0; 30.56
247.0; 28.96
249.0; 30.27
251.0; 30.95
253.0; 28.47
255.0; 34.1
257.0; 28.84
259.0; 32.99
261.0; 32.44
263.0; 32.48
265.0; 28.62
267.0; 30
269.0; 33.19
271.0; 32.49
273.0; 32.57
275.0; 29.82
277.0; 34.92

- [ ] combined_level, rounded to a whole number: 48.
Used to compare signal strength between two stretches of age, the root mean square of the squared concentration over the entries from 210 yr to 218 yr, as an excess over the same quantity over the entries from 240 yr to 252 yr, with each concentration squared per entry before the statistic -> -548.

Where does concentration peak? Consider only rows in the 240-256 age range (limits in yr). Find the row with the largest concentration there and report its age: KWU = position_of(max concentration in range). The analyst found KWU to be 255.0 yr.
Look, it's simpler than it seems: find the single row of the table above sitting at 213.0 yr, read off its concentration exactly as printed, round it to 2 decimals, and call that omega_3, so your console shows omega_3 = 18.70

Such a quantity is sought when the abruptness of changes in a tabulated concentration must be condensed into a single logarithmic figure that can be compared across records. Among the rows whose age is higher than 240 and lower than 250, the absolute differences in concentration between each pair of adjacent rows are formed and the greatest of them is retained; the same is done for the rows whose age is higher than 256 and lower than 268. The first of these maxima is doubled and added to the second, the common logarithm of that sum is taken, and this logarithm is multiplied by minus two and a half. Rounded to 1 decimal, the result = -2.4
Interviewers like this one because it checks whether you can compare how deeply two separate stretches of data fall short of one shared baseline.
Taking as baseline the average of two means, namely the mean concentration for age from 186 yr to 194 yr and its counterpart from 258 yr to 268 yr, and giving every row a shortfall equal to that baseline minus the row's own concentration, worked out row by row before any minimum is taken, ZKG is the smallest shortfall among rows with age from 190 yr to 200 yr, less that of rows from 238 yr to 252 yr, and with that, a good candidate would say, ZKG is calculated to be -2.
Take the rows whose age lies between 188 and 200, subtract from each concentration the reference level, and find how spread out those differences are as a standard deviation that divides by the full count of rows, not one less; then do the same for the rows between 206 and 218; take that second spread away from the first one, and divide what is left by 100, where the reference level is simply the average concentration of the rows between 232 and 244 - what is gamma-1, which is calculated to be -0.070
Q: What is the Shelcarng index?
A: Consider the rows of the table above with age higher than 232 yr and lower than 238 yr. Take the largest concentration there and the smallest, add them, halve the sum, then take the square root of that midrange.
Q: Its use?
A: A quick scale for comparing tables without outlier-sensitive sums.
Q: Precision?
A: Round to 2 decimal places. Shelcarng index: 5.21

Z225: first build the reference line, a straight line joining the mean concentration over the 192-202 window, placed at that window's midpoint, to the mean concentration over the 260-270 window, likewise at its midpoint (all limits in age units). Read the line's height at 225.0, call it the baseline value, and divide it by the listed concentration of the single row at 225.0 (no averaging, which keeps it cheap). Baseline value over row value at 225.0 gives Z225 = 1.75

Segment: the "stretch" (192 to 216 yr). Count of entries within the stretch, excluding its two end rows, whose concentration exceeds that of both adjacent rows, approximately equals 2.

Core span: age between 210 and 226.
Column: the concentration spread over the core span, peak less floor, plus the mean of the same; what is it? 28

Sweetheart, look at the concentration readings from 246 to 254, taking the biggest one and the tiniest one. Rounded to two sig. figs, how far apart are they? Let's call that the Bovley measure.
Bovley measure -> 2.5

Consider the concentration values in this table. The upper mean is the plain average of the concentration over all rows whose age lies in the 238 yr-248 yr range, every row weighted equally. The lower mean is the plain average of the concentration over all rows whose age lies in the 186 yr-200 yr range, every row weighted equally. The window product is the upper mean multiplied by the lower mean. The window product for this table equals 901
